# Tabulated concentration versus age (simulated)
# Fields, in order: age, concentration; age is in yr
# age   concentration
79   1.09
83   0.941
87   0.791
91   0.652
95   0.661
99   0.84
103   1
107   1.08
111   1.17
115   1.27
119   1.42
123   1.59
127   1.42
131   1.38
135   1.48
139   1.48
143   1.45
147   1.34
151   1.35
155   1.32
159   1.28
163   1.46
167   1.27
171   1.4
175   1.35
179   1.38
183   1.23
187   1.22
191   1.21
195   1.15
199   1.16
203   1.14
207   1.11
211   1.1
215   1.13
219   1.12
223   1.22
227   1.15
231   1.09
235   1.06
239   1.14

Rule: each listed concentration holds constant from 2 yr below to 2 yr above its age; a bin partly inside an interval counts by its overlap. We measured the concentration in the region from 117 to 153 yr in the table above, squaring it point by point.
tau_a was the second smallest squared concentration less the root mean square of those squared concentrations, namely -0.25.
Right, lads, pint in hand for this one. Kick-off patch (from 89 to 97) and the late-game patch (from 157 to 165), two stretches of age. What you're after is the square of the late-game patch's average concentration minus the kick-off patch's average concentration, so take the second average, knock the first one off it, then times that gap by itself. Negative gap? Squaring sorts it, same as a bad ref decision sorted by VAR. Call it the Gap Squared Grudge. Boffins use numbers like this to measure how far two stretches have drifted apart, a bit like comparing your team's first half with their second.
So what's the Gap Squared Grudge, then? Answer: 0.51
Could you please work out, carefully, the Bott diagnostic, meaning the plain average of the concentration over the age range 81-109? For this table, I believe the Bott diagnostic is 0.85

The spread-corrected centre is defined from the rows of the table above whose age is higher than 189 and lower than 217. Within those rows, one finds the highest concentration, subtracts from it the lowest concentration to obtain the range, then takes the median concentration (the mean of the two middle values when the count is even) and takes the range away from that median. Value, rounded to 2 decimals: 1.03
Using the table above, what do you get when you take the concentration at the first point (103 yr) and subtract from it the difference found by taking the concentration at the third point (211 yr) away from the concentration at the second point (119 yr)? 0.68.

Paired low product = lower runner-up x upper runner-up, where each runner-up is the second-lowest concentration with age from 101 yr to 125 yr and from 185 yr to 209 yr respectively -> 1.23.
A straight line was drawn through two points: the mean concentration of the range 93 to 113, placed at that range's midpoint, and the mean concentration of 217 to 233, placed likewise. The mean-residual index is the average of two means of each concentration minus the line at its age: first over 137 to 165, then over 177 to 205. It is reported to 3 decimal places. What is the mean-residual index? 0.239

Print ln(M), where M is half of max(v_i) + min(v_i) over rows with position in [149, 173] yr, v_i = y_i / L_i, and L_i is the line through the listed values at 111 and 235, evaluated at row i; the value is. 0.20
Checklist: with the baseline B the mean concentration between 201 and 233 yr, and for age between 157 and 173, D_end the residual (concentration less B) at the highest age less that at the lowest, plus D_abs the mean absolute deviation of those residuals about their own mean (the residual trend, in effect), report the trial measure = 0.20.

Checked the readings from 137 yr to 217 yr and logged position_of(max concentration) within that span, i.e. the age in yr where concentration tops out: 139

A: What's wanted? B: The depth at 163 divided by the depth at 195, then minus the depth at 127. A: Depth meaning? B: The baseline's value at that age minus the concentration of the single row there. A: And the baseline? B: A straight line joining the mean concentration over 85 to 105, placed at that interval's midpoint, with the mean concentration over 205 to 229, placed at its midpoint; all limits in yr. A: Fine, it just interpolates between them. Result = 6.9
